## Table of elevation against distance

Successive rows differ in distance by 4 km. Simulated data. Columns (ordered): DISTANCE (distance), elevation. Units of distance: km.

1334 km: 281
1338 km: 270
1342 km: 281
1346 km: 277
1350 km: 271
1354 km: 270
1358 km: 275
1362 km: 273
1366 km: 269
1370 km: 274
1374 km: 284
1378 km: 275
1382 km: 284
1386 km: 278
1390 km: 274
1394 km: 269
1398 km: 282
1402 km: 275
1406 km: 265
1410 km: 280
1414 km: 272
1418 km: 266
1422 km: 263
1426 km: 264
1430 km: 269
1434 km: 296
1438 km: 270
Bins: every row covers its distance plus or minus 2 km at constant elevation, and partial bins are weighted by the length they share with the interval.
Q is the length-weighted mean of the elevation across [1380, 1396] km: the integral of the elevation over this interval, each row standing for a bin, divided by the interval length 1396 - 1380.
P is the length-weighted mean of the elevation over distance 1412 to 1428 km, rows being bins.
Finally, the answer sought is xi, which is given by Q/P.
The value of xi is 1.04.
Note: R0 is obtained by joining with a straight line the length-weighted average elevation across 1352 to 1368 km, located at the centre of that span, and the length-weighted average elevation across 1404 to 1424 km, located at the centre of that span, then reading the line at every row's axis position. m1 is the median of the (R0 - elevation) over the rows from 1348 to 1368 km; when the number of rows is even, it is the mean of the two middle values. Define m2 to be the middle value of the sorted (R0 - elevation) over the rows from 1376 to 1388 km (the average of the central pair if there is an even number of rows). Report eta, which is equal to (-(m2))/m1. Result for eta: 6.1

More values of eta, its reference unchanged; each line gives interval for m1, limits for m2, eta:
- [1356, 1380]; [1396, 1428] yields 0.0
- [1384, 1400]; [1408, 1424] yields 0.0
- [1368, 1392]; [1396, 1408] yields -0.9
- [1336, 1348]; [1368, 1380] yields -0.9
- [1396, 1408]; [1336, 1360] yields -0.2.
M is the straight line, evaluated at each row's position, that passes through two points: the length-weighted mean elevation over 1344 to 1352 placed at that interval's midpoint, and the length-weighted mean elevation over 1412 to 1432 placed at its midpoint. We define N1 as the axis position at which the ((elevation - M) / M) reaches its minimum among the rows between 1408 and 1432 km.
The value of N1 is 1422 km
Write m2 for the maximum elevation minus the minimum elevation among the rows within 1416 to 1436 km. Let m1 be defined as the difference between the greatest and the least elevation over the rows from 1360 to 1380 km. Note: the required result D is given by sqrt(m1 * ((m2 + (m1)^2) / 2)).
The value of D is 44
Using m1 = 15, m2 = 33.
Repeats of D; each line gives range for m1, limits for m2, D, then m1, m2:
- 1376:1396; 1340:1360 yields 42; 15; 11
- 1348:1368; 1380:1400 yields 12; 6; 15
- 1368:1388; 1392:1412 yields 24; 10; 17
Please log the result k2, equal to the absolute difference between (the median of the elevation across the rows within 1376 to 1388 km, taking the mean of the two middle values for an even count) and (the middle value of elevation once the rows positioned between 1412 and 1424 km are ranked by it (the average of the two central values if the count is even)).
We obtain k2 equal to 12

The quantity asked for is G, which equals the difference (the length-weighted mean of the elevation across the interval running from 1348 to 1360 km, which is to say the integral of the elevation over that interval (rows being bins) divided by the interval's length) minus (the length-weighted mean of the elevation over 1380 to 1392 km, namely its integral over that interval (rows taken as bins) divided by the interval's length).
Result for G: -6.7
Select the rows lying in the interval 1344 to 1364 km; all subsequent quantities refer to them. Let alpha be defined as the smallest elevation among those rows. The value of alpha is 270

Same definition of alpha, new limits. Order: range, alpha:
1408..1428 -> 263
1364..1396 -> 269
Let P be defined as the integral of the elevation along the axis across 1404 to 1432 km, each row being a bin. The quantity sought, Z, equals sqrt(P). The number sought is 86.7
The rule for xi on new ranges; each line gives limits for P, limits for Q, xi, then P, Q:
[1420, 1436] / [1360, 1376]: 1.01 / 273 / 275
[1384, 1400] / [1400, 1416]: 0.99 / 276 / 273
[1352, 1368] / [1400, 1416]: 1.00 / 272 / 273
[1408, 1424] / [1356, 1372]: 1.01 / 270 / 273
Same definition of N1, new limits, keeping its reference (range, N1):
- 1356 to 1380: 1366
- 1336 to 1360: 1338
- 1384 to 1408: 1406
